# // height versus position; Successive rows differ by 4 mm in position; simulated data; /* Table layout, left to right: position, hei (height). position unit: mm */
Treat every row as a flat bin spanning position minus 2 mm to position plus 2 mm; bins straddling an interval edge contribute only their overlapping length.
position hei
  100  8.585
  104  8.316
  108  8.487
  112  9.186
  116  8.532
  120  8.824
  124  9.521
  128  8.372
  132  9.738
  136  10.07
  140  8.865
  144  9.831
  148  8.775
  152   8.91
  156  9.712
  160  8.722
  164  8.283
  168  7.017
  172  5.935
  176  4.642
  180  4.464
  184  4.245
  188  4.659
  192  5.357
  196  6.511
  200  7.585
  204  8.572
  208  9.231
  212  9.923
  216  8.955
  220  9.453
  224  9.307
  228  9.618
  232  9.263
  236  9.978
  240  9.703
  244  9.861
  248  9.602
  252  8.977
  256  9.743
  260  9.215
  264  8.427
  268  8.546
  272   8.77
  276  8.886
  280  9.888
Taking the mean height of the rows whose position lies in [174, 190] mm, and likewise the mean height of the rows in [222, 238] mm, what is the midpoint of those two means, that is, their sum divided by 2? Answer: 7.0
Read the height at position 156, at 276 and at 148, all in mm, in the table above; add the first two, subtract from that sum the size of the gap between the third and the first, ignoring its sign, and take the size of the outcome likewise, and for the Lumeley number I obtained 18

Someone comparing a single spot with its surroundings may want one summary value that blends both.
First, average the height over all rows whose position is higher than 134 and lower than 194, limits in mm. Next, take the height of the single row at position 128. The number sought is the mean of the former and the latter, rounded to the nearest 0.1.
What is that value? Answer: 7.8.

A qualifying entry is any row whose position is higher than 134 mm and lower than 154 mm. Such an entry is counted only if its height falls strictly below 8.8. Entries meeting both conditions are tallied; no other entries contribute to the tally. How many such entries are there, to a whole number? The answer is 1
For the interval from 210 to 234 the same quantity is 0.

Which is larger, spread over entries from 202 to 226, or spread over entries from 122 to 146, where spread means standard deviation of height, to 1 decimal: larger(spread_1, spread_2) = 0.6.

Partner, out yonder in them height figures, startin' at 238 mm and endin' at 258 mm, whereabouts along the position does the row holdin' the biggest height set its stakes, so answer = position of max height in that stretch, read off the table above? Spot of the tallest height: 244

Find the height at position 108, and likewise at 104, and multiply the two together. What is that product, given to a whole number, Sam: 71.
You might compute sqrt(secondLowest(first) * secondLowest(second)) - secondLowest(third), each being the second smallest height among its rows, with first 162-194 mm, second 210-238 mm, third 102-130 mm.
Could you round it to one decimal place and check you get -1.9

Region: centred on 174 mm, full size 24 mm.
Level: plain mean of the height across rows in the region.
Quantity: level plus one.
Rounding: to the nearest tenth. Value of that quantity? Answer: 6.8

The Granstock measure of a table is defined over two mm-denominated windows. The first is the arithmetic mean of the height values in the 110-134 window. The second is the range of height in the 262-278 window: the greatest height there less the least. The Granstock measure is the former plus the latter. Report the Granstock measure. 9.5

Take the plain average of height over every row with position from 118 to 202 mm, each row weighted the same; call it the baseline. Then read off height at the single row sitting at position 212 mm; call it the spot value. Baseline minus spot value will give -2.3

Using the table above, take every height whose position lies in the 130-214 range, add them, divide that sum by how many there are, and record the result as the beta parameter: 7.67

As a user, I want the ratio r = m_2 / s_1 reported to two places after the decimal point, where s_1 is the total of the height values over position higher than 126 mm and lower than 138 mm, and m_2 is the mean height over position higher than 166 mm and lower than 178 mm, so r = 0.21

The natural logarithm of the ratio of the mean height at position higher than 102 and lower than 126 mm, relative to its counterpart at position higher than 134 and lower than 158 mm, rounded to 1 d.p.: -0.1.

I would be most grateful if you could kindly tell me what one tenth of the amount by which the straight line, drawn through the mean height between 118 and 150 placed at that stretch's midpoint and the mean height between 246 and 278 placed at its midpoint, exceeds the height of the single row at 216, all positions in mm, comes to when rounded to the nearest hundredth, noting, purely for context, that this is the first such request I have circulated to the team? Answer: 0.01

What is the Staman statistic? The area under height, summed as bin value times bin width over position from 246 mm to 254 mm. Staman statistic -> 74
